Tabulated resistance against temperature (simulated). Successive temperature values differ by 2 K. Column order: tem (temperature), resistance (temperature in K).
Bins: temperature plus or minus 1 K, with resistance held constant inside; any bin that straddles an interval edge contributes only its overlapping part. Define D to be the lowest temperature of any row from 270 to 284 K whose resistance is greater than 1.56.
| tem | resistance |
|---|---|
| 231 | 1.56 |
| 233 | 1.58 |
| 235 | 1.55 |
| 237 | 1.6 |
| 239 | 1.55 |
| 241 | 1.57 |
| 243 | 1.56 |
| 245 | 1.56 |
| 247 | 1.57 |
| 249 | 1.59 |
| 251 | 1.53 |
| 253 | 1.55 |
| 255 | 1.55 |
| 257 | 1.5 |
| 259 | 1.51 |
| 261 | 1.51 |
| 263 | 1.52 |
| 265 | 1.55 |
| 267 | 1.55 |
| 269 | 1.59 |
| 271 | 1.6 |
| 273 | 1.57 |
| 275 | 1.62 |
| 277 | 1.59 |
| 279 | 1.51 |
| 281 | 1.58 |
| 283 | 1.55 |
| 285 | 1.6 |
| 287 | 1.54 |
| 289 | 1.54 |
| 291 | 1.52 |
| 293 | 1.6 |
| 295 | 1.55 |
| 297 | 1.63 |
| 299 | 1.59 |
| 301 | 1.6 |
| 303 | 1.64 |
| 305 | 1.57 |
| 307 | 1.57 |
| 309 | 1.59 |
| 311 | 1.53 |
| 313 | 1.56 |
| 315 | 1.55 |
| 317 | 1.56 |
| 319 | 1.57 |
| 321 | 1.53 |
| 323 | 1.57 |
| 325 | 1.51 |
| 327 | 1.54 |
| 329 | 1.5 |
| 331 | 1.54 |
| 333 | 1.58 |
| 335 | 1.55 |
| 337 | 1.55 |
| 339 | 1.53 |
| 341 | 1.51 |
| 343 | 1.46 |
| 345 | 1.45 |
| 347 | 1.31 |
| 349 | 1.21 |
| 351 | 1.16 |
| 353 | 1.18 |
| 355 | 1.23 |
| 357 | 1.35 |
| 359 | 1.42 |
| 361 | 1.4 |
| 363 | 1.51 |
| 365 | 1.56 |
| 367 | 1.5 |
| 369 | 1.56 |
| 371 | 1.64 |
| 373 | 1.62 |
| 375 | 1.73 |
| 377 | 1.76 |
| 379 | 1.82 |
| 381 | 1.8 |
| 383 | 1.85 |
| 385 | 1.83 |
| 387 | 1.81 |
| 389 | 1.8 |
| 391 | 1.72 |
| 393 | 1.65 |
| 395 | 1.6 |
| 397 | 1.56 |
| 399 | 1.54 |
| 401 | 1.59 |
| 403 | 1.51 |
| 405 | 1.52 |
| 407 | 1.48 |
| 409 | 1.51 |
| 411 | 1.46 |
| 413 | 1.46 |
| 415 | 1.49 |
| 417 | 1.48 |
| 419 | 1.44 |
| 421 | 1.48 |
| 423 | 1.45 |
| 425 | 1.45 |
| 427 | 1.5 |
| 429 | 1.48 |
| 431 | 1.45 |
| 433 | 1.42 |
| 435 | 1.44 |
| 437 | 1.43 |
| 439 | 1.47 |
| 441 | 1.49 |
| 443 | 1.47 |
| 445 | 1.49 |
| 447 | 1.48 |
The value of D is 271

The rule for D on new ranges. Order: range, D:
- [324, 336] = 333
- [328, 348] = 333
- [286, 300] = 293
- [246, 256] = 247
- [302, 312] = 303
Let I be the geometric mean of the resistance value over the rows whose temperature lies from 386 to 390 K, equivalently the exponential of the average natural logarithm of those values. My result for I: 1.80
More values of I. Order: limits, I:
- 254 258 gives 1.52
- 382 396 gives 1.75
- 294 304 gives 1.60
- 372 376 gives 1.67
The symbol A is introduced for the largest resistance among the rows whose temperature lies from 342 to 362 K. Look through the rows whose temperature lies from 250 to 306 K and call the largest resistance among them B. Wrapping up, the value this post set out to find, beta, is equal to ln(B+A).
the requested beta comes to 1.13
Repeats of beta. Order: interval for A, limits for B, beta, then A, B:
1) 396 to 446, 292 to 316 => 1.17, 1.59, 1.64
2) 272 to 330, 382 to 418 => 1.25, 1.64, 1.85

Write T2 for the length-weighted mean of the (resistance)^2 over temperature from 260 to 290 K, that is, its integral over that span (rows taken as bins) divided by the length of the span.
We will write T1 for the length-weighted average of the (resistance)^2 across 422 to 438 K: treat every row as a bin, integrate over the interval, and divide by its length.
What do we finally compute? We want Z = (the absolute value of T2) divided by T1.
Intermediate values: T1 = 2.1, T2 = 2.44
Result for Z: 1.16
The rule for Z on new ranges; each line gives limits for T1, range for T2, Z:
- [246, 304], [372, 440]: 1.02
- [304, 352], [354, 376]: 1.01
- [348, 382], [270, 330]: 1.07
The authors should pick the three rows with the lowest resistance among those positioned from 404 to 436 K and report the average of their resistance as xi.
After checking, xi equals 1.43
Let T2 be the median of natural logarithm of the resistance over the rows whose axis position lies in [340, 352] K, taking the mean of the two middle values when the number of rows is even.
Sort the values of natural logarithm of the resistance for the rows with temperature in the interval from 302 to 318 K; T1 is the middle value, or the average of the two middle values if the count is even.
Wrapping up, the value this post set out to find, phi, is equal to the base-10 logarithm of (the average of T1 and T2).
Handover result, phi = -0.42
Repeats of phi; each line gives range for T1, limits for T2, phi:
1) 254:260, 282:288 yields -0.37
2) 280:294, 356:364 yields -0.41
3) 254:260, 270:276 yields -0.36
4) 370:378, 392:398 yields -0.30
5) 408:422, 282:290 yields -0.38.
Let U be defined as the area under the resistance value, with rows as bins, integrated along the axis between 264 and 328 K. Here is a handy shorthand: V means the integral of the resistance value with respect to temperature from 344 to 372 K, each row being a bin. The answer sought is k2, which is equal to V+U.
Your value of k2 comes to 139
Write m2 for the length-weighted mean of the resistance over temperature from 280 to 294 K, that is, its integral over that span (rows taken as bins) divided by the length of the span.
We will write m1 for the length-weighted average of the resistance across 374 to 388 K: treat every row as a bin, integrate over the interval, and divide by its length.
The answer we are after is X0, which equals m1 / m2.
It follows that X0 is 1.15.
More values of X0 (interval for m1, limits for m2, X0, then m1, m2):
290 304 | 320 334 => 1.03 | 1.59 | 1.5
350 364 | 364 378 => 0.81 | 1.32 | 1.6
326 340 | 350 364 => 1.17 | 1.54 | 1.3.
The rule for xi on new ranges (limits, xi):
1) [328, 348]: 1.41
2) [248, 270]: 1.51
